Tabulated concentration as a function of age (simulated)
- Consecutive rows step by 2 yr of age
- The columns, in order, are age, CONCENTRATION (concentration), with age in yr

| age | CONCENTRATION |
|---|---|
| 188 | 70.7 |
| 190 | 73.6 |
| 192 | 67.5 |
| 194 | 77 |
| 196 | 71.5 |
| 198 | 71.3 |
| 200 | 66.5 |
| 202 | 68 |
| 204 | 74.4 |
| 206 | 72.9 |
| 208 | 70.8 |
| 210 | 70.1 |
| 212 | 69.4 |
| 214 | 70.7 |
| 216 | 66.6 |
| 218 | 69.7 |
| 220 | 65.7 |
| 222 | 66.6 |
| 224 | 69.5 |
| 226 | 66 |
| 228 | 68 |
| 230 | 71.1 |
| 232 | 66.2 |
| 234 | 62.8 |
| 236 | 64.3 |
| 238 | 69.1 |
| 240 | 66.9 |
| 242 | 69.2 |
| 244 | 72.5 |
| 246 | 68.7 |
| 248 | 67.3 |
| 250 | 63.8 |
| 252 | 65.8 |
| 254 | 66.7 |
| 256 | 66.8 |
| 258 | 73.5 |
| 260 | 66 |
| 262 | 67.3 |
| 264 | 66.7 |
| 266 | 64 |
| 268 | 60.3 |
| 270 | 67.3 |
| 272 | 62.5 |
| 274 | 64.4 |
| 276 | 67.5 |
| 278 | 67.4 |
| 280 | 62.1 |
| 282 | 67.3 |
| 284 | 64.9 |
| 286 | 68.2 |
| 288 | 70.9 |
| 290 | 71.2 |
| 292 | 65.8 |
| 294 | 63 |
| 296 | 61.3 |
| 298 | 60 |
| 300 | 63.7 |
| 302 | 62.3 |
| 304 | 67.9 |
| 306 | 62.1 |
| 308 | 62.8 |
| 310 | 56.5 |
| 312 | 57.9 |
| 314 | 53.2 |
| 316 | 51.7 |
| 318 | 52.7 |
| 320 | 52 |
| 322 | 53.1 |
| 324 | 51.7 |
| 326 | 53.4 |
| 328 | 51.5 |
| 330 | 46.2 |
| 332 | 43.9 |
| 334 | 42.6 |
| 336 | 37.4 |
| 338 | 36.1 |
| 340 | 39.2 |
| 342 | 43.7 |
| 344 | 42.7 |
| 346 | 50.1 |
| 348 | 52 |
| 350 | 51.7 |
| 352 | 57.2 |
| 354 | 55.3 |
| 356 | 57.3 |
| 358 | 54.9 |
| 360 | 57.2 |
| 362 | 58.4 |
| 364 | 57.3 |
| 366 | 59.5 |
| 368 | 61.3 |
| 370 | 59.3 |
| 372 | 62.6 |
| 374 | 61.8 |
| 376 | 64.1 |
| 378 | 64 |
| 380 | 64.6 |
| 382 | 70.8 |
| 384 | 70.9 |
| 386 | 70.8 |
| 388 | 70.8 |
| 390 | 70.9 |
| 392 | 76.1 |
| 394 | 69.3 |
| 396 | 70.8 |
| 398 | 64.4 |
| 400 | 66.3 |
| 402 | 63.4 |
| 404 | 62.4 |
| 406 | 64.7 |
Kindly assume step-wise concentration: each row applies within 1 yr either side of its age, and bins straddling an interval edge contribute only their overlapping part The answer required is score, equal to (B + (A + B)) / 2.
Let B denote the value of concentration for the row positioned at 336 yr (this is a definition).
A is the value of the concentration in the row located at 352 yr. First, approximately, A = 57.2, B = 37.4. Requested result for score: 66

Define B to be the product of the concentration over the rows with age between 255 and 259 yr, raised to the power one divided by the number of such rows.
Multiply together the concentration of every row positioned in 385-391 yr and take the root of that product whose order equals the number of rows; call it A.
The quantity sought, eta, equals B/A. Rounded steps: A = 71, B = 70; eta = 1.0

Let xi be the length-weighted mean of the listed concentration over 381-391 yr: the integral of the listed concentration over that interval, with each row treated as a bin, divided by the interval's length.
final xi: 71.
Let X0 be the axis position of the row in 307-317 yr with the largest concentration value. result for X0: 308 yr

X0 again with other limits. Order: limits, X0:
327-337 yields 328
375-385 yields 384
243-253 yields 244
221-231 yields 230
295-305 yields 304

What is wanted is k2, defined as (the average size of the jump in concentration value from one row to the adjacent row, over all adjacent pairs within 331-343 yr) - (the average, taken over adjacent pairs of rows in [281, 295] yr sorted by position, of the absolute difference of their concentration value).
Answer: 0.3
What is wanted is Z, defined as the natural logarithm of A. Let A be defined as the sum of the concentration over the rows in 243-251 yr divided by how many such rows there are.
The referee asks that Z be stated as 4.22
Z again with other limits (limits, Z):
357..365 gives 4.04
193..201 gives 4.27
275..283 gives 4.19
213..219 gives 4.23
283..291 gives 4.23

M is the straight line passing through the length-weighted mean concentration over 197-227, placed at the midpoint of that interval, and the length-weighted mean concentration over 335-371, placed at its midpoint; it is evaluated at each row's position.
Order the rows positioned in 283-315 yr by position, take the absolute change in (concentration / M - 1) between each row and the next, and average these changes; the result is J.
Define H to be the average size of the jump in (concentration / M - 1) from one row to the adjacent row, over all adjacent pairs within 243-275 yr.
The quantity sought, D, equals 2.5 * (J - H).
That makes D 0.009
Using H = 0.050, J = 0.054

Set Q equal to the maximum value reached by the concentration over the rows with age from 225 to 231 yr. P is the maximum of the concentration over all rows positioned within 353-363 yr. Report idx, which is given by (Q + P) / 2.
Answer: 65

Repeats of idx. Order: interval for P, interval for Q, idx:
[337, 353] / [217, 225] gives 63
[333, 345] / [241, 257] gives 58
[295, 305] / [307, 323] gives 65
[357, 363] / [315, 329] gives 56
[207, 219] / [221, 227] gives 70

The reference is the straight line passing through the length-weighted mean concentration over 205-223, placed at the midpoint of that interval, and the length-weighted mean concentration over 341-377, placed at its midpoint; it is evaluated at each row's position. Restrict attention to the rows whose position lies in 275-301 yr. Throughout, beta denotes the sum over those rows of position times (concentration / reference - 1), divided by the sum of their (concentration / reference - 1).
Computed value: 286.2 yr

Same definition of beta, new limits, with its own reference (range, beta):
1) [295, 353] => 334.7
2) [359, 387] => 378.0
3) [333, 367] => 337.8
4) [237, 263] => 251.0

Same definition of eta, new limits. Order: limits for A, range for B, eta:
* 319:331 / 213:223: 1.3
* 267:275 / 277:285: 1.0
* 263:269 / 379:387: 1.1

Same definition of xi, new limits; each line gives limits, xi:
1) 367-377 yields 62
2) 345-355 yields 53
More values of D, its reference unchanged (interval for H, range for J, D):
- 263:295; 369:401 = -0.005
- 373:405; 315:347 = -0.013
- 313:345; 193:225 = -0.006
